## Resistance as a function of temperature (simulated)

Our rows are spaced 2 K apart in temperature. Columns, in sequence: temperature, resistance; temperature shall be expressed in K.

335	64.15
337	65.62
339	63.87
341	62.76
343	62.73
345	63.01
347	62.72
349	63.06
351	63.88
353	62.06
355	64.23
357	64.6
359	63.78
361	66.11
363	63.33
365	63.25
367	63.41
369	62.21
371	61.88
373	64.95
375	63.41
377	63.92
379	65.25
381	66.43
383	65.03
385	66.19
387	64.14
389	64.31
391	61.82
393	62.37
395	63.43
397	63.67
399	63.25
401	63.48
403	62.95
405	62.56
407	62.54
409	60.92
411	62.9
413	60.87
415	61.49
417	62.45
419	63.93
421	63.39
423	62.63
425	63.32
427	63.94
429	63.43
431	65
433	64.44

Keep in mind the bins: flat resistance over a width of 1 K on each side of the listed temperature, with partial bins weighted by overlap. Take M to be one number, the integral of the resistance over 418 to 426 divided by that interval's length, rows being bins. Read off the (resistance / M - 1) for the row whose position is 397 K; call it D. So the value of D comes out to 0.006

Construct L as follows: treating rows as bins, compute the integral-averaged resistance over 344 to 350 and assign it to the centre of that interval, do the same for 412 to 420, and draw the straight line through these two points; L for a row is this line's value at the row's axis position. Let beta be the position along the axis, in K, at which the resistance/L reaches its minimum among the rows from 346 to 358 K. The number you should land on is 353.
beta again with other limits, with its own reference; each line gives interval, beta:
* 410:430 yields 413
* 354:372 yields 371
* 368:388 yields 371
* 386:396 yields 391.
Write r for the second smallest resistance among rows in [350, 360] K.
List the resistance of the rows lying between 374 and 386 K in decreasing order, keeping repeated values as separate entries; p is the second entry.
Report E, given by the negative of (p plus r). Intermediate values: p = 66.19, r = 63.78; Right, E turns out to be -130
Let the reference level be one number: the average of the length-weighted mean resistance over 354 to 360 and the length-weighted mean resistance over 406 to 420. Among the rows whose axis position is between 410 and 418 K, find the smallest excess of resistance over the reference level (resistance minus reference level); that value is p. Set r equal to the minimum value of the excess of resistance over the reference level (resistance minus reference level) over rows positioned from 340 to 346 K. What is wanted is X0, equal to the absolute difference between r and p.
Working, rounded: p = -2.3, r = -0.5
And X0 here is 1.86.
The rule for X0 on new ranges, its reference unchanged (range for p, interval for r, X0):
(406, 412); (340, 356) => 1.14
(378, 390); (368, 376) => 2.26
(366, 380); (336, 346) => 0.85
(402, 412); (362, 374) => 0.96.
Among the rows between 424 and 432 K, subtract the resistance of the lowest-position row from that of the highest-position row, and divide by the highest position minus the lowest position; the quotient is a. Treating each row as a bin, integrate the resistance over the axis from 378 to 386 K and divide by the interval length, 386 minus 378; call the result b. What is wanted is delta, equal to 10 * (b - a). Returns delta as 654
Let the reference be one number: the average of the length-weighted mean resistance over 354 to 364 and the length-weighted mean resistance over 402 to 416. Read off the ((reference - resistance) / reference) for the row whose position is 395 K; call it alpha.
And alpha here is -0.003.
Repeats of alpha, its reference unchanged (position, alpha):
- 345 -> 0.003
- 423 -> 0.009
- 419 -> -0.011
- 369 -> 0.016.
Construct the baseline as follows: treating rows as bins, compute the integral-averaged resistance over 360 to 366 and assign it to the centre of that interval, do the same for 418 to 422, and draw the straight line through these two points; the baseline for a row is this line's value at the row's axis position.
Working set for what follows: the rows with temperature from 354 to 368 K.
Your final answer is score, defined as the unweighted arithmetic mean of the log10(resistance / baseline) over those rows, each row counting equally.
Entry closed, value -0.0011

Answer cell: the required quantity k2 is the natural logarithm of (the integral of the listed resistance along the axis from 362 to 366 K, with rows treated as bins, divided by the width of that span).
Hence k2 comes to 4.15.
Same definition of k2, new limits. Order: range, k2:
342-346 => 4.14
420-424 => 4.14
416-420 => 4.15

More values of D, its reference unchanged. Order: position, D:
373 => 0.026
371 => -0.023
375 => 0.001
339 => 0.009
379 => 0.031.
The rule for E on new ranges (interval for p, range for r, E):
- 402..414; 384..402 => -125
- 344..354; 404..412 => -126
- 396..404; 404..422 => -124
